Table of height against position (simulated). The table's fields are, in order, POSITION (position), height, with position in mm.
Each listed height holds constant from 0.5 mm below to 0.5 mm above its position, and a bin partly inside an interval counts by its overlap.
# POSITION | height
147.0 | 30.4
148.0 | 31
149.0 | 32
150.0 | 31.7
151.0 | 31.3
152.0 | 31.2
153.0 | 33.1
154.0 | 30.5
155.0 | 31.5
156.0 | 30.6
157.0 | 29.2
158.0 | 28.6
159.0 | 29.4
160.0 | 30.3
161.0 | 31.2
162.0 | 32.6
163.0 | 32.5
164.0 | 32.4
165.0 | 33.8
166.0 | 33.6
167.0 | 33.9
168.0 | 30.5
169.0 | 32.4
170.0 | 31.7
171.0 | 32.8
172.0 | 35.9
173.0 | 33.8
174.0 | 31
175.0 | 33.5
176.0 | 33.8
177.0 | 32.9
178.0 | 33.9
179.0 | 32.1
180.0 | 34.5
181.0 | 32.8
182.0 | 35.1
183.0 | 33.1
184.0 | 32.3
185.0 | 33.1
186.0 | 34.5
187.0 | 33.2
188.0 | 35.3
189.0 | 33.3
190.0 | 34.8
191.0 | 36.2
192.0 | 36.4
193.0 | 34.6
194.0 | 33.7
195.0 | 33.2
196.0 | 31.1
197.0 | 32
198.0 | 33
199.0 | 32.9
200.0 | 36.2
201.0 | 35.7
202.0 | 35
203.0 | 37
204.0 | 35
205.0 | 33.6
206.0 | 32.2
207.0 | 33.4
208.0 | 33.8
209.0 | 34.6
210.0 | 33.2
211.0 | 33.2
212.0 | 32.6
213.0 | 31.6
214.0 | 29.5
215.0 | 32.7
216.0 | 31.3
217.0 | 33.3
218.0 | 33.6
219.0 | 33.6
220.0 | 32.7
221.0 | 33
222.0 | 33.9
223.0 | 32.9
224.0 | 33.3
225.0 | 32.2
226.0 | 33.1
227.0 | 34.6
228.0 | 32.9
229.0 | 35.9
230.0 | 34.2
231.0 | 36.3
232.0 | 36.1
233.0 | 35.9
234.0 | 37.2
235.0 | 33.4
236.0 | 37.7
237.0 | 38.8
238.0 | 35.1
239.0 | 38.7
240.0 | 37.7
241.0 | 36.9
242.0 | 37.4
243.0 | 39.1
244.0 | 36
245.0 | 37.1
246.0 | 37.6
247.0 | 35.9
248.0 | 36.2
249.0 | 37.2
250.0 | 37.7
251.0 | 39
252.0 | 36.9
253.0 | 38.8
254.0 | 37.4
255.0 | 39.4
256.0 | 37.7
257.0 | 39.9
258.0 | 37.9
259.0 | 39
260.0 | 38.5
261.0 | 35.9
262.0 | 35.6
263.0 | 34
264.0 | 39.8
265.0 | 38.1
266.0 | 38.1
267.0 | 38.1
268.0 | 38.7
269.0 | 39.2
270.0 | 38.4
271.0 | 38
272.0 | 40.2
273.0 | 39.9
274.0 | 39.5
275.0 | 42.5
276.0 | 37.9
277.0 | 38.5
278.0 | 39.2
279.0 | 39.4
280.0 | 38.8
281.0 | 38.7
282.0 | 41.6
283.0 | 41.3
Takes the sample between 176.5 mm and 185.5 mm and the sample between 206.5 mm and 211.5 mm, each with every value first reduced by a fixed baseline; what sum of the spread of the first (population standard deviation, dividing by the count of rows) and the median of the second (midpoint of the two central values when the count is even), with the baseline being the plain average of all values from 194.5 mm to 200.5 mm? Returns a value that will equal 1.3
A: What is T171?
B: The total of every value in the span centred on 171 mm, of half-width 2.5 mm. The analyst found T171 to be 167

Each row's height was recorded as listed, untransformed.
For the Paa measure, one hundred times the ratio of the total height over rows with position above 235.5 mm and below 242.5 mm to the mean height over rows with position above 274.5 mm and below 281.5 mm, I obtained 668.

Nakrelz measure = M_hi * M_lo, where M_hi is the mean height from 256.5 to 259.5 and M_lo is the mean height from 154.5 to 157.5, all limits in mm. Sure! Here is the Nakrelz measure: 1185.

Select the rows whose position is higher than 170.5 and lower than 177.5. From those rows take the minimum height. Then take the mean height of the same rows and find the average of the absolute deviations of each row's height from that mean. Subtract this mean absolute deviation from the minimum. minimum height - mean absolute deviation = 30.0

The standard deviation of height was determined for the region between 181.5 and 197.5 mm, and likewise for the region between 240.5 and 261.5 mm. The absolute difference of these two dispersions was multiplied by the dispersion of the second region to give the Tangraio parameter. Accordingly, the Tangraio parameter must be 0.3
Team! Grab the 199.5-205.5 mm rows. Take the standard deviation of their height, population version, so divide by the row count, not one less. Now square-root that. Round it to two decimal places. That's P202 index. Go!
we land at 1.03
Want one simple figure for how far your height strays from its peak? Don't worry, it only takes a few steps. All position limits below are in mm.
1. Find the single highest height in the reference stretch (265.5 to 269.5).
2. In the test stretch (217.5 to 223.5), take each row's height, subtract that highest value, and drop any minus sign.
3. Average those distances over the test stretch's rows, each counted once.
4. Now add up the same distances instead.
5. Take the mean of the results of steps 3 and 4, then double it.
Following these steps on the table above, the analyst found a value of 41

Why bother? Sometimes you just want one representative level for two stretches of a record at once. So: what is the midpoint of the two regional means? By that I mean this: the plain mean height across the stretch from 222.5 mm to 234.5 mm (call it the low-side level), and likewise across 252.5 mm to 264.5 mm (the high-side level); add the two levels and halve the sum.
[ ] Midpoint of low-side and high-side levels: 36.2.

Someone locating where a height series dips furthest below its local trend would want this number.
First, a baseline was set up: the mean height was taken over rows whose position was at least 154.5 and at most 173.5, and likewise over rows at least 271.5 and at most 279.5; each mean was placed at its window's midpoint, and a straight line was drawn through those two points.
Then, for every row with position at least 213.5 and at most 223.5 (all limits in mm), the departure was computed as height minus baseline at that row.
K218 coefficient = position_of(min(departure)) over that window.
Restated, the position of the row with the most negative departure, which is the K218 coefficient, 214.0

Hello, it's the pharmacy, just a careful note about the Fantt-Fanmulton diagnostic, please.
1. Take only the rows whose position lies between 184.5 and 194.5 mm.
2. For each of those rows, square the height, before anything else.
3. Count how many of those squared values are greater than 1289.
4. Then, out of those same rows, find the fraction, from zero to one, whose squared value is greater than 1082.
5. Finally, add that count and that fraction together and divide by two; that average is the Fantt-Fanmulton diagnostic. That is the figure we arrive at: 1.5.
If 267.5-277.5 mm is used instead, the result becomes 5.5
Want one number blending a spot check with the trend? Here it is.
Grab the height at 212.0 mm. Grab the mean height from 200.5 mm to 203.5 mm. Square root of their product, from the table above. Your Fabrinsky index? 34.2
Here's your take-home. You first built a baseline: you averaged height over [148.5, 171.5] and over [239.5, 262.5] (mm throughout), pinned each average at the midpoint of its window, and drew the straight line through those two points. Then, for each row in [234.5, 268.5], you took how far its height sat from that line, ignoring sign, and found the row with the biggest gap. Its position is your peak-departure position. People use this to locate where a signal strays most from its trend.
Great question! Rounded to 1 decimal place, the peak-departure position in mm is 263.0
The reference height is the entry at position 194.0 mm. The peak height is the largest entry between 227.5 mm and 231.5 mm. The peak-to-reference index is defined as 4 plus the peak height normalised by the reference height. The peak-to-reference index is 5.08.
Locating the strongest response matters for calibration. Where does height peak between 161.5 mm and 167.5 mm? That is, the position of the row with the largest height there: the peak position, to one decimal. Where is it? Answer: 167.0 mm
